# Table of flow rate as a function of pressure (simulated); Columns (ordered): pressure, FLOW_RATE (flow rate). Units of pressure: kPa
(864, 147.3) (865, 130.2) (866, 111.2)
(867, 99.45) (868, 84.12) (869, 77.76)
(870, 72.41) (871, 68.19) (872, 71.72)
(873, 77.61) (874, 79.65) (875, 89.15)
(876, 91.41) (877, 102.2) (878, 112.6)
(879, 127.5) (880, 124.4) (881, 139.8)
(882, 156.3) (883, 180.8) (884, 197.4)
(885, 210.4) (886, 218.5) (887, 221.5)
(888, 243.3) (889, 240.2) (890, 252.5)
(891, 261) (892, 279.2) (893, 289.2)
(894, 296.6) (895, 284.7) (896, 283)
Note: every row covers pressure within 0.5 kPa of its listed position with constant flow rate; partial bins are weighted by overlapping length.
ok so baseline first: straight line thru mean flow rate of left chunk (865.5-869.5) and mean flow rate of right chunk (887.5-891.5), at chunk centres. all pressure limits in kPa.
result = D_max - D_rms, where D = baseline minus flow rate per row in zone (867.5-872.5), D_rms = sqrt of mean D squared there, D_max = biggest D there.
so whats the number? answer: 14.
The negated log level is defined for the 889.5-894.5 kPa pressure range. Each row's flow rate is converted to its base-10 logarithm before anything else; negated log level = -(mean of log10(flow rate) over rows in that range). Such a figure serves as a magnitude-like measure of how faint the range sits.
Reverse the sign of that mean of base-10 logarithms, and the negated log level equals -2.44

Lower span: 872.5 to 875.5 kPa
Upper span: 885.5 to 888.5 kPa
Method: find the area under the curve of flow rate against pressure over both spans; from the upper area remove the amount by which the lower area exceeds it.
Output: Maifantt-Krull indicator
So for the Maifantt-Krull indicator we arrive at 1120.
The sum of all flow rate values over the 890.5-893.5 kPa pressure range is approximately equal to 829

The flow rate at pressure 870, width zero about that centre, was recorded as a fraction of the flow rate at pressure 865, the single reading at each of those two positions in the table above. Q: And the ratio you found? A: 0.56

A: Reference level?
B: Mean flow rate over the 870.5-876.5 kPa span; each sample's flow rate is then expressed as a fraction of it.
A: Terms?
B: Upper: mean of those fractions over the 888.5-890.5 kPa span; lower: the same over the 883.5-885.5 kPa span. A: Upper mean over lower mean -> 1.2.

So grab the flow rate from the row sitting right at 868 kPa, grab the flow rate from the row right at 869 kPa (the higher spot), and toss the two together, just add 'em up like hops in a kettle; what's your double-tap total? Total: 162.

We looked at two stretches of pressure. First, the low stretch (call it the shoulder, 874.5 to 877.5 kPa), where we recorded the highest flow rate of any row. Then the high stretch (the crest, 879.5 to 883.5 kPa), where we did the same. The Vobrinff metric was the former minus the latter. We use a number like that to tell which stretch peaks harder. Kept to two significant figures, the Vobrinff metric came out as -79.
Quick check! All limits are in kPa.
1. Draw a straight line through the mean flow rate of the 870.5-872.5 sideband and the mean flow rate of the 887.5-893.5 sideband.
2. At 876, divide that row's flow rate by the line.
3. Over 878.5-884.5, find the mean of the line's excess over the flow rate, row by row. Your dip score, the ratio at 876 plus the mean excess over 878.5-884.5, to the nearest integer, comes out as 17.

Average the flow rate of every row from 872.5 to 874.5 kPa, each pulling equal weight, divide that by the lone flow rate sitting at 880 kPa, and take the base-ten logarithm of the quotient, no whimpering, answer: -0.20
